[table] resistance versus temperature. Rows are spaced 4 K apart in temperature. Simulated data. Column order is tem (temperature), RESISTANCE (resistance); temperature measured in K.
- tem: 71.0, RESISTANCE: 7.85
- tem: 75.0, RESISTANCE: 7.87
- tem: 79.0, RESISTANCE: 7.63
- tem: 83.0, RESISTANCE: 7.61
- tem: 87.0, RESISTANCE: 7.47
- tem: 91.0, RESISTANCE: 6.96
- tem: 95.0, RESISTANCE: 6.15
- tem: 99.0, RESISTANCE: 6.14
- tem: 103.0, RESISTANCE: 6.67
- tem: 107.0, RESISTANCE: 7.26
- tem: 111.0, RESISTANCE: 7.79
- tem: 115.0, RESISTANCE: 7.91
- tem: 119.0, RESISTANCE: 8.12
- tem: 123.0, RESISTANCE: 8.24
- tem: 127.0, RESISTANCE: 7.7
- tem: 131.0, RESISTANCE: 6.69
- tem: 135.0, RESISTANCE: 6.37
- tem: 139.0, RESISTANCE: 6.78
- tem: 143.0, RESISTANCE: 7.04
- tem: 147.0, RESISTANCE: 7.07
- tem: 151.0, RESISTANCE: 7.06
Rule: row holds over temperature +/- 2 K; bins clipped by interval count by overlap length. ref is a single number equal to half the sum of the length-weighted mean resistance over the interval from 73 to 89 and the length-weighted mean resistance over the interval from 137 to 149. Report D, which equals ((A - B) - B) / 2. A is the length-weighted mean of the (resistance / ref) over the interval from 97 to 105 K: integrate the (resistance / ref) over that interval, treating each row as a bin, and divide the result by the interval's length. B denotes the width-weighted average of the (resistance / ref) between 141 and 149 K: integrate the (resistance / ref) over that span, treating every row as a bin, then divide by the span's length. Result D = -0.53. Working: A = 0.88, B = 0.97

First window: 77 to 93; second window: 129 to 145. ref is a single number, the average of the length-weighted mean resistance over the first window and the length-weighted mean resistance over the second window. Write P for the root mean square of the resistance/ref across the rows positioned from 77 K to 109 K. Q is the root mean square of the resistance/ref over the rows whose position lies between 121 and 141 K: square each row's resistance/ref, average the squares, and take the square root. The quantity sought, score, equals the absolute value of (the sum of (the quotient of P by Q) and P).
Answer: 2.0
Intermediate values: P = 0.99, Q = 1.02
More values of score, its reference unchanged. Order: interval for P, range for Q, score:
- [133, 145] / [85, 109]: 1.9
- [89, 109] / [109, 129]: 1.8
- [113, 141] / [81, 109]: 2.1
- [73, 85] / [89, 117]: 2.2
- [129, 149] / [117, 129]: 1.8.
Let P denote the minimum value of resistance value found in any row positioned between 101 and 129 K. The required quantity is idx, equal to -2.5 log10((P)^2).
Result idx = -4.12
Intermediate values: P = 6.67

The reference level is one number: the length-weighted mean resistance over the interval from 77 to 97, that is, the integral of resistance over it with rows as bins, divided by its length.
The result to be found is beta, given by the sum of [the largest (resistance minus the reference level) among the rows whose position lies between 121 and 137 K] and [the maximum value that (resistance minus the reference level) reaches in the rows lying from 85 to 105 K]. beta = 1.38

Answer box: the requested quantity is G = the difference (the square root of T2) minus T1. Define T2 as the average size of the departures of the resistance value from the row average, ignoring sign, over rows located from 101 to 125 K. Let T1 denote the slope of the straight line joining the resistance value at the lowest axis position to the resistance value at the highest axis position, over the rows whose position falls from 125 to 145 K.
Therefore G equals 0.72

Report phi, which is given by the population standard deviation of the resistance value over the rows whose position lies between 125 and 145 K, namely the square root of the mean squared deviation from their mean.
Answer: 0.45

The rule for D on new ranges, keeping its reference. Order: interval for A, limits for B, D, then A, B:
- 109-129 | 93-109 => -0.35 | 1.09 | 0.90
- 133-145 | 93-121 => -0.52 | 0.92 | 0.98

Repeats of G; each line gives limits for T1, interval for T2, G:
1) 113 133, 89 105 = 0.66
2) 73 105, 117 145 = 0.84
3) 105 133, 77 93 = 0.50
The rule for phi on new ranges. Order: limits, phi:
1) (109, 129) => 0.20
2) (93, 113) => 0.64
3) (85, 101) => 0.56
